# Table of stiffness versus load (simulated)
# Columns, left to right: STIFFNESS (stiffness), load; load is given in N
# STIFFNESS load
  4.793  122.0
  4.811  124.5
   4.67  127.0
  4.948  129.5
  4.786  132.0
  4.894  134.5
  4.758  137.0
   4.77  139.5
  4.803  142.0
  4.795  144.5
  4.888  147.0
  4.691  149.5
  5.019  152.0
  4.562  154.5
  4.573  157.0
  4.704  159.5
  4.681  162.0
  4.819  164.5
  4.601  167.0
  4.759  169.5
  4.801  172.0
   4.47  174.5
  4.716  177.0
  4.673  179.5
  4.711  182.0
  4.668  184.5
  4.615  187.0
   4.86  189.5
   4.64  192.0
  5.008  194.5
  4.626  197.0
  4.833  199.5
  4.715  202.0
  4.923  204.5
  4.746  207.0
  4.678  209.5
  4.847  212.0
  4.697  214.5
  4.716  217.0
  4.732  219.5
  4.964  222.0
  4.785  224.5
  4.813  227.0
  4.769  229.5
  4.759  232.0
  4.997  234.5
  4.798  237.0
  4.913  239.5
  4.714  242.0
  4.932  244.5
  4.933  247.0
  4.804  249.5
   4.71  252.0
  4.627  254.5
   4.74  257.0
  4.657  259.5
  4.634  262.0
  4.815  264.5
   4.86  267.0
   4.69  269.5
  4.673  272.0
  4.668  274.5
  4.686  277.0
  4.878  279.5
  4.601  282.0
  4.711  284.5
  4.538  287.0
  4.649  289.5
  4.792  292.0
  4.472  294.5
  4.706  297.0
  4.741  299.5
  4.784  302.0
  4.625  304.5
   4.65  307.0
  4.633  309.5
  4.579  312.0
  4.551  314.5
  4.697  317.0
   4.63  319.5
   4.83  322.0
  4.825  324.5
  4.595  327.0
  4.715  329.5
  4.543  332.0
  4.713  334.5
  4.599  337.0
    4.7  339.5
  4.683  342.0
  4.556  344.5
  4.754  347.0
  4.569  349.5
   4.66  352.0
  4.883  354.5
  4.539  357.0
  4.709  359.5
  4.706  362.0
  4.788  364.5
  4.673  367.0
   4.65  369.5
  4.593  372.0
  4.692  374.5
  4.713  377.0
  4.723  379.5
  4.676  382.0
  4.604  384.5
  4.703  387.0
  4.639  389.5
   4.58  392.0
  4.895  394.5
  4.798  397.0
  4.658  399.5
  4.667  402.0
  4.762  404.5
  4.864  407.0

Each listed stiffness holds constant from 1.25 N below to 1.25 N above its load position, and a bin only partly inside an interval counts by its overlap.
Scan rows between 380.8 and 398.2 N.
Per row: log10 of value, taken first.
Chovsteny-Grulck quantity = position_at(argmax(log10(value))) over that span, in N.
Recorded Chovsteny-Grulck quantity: 394.5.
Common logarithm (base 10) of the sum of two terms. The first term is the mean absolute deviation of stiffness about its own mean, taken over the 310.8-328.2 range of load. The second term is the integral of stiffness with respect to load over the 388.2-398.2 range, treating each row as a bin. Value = 1.68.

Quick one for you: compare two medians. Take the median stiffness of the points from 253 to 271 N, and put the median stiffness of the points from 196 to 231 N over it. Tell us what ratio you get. 1.014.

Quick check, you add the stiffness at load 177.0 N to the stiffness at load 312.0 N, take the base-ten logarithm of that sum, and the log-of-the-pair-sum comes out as 0.968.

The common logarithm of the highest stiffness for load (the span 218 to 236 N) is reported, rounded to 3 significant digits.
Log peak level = 0.699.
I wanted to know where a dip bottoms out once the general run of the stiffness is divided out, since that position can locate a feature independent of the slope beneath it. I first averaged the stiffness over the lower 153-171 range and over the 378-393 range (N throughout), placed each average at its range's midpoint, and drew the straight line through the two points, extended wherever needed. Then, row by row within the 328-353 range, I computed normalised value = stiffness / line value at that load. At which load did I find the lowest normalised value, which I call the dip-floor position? 332.0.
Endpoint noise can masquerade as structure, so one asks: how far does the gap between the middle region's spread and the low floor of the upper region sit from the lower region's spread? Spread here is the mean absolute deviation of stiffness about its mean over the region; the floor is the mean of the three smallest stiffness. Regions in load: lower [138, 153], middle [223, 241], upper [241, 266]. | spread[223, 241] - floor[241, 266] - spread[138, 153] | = 4.65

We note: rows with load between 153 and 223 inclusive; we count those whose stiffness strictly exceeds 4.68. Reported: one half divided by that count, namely 0.028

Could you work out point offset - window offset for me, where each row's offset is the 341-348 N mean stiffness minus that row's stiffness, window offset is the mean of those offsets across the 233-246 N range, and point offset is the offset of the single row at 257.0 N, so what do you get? 0.13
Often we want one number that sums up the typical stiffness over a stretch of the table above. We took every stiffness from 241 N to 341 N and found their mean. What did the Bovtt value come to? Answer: 4.70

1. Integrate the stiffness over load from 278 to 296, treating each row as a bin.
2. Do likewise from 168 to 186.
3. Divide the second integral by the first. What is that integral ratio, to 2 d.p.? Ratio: 1.00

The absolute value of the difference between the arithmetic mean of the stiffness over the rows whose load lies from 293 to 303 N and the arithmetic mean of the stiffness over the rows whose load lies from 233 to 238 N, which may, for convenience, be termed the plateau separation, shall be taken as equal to 0.22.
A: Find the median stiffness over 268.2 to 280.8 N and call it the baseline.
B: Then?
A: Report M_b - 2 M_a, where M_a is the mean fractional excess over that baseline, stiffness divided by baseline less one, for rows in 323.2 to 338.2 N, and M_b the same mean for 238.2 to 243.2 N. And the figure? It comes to 0.036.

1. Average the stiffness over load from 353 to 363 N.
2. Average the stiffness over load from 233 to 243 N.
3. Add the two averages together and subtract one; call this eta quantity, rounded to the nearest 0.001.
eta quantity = 8.565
